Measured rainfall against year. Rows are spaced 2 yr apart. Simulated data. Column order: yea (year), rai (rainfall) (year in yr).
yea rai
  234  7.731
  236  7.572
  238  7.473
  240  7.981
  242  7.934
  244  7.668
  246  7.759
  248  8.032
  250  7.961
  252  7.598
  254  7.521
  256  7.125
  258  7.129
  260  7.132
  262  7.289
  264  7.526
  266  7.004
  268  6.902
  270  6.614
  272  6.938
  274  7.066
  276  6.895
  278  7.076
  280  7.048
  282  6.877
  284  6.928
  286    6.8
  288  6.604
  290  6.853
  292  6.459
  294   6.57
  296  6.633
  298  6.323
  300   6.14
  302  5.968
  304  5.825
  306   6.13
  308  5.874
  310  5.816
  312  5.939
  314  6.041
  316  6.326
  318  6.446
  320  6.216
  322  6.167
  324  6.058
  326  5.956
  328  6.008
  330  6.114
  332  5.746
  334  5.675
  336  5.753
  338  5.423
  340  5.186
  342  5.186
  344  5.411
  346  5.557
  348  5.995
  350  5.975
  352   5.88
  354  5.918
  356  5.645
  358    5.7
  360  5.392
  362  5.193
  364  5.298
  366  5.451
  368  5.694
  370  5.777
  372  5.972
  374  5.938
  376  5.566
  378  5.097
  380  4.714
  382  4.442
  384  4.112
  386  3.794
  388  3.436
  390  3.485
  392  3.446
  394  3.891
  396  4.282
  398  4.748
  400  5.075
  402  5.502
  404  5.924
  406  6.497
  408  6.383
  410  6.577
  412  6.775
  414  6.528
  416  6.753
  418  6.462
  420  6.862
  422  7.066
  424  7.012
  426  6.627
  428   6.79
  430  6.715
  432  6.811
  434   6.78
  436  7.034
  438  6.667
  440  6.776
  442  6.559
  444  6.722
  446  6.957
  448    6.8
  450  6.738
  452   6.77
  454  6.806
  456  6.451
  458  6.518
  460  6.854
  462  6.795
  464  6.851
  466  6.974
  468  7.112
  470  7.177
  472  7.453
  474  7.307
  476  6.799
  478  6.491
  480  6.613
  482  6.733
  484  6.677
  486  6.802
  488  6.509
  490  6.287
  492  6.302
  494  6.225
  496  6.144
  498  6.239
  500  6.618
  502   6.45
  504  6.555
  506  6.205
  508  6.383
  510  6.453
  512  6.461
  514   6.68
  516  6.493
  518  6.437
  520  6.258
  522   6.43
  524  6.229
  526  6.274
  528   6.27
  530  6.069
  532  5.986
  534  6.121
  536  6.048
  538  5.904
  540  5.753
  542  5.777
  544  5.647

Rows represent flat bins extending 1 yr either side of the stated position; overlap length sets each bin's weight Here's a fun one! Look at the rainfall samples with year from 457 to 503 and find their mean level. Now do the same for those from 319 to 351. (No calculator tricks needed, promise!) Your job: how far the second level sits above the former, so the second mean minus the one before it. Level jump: -0.9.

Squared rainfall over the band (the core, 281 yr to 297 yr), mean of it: 45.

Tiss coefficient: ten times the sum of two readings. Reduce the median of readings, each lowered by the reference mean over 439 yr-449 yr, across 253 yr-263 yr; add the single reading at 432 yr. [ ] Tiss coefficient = 72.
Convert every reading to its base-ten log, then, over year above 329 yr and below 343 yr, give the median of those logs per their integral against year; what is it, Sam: 0.07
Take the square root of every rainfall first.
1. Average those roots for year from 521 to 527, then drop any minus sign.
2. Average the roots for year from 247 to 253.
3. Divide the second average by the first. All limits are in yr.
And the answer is 1.12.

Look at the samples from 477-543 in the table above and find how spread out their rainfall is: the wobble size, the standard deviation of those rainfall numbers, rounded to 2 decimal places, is 0.26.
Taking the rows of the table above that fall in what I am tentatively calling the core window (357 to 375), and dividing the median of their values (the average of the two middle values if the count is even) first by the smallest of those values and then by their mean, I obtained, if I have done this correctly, 0.196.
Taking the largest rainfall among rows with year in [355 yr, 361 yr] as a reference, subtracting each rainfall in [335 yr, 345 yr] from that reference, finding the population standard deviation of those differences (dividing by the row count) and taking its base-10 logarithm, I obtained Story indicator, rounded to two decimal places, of -0.68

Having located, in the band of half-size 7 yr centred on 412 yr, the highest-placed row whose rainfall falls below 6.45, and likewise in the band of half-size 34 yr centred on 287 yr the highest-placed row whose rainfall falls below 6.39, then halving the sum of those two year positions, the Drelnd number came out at 364 yr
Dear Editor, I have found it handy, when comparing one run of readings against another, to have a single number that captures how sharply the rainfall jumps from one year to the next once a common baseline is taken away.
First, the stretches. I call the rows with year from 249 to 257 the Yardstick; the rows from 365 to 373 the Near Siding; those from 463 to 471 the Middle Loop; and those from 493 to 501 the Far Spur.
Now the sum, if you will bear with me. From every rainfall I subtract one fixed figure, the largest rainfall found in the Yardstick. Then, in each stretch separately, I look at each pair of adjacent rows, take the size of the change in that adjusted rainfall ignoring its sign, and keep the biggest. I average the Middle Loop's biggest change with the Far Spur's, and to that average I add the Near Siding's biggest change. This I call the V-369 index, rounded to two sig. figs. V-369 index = 0.50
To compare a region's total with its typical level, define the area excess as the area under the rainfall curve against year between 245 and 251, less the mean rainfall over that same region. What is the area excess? 40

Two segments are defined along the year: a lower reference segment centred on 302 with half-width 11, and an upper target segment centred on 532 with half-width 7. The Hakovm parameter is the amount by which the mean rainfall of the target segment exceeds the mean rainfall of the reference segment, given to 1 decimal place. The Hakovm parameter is -0.1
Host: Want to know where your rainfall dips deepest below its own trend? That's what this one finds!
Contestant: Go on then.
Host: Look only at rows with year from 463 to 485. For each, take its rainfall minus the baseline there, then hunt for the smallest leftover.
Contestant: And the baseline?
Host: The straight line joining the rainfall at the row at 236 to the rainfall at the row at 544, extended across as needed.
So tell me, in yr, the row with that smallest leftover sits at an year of 478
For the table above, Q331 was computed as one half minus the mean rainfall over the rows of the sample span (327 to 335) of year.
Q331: -5.39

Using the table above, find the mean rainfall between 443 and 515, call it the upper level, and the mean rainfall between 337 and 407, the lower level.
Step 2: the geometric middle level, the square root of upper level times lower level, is 5.9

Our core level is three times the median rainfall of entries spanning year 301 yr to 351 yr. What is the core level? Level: 17.9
